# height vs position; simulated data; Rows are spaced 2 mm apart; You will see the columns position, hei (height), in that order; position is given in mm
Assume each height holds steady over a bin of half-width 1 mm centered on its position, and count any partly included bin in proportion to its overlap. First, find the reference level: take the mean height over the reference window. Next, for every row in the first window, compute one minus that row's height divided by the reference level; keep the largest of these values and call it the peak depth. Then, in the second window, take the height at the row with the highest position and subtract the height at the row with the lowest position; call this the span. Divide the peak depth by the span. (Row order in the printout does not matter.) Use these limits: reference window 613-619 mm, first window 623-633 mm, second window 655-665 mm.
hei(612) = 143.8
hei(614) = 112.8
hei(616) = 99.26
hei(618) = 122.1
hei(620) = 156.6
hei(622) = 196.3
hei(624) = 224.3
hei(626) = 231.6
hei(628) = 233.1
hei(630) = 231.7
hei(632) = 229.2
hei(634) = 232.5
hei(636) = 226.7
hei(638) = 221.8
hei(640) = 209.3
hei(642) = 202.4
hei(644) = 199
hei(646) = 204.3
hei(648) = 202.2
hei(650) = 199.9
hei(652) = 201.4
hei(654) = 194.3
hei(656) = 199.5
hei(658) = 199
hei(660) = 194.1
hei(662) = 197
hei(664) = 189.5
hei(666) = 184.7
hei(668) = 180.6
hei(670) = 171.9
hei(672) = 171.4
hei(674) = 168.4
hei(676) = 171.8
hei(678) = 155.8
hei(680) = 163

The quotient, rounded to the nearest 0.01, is 0.10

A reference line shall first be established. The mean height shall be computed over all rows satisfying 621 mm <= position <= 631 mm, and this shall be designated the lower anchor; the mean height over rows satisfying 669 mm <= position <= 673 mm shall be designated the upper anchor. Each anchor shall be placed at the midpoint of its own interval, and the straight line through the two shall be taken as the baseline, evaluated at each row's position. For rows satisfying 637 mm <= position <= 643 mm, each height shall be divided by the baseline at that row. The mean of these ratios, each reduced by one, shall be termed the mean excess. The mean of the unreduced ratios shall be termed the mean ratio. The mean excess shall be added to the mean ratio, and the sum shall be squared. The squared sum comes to 1.07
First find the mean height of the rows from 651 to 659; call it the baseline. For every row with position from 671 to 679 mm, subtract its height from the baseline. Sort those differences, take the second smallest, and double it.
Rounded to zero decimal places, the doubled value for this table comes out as 54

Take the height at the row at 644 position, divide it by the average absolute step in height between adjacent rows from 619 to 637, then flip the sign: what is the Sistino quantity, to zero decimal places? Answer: -18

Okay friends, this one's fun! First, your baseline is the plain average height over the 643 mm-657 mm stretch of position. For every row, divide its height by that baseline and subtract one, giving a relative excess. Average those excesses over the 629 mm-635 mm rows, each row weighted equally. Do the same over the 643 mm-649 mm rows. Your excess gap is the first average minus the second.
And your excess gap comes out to 0.15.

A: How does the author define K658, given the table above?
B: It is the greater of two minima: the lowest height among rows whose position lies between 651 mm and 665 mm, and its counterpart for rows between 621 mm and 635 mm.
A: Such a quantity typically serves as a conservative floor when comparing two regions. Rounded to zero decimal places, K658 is 196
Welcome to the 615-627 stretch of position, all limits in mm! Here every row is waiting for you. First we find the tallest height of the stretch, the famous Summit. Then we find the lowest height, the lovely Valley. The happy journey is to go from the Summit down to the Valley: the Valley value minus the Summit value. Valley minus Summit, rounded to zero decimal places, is -132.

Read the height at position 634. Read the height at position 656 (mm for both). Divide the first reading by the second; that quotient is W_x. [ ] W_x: 1.17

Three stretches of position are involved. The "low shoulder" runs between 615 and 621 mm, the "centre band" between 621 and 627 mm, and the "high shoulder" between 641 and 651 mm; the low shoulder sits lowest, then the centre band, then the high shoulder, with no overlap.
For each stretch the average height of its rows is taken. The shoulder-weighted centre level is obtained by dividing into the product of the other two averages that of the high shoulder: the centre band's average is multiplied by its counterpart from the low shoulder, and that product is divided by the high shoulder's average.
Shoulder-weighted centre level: 136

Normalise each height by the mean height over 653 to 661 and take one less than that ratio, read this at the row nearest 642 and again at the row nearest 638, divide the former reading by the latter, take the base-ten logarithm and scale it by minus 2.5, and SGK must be 1.6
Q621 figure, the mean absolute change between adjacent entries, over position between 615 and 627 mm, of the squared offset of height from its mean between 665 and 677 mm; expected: 1654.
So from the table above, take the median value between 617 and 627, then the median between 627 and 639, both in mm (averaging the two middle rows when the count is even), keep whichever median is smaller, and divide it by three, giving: 65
